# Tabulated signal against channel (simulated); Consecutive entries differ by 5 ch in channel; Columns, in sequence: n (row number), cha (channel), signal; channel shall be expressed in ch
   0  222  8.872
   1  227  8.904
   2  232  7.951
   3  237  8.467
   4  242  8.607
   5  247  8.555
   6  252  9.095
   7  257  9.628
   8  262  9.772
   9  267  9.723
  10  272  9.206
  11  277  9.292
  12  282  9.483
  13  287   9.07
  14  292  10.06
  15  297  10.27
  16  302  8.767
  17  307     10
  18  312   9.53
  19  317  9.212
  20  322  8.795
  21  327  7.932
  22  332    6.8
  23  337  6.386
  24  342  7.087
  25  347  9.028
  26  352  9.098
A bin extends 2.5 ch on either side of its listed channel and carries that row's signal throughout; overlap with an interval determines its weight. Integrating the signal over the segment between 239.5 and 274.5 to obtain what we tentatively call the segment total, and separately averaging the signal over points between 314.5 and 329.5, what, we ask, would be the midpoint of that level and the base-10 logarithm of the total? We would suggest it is 5.6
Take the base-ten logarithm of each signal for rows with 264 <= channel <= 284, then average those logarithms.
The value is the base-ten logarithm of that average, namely -0.011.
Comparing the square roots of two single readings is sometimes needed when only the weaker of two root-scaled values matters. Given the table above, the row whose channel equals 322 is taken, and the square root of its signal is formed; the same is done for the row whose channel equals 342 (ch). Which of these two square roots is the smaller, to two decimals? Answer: 2.66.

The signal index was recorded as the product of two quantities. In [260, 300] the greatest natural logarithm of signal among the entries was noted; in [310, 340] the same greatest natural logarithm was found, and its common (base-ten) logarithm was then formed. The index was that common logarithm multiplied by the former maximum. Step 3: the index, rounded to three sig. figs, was 0.822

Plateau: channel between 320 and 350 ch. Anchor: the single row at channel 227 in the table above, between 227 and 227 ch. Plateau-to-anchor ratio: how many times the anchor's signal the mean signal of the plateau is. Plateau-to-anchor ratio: 0.86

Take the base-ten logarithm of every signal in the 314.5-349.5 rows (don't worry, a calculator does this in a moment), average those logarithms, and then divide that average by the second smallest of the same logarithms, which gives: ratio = 1.07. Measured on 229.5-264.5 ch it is 1.02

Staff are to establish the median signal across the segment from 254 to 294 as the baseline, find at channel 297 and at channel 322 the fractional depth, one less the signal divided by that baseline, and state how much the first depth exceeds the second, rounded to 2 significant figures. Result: -0.15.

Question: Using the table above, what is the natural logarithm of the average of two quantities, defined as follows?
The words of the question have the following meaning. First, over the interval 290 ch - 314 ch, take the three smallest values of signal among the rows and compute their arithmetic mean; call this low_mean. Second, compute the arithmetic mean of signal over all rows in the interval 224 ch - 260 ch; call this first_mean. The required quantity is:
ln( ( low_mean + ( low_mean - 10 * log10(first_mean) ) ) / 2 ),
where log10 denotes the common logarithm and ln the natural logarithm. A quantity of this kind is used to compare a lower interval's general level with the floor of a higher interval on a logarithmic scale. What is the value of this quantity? 1.6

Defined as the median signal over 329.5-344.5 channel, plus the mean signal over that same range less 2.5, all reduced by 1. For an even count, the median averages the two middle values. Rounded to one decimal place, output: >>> 10.1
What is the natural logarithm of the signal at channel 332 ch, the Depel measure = 1.92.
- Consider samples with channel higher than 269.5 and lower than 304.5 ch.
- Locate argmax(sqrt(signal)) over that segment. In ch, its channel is 297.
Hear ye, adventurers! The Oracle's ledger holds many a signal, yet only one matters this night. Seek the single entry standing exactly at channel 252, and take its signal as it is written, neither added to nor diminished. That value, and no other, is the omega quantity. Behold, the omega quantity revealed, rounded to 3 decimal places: 9.095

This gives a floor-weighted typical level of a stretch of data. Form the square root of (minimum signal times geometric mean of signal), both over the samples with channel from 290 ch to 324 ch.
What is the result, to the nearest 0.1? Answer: 9.1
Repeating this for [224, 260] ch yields 8.3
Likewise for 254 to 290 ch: 9.3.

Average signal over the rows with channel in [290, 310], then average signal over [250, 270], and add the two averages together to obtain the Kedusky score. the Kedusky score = 19.3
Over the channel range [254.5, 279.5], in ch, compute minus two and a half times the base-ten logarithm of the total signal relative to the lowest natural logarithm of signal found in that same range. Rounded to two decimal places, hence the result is -3.33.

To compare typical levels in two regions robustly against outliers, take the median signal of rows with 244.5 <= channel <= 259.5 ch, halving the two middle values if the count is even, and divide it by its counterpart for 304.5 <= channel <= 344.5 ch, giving 1.09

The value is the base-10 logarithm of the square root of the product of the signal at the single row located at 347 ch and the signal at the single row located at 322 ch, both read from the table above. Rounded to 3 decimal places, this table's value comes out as 0.950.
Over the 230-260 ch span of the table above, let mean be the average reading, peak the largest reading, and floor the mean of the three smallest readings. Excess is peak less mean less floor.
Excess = -7.4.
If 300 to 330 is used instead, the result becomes -7.5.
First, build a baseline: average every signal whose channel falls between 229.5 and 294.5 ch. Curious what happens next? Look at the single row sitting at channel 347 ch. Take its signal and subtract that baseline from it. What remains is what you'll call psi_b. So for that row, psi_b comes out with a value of -0.12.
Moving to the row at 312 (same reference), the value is 0.38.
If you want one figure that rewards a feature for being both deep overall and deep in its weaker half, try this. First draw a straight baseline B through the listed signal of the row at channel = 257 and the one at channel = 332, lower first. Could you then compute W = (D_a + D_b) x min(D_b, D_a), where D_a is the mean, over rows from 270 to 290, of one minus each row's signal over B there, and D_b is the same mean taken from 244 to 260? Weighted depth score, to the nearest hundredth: 0.00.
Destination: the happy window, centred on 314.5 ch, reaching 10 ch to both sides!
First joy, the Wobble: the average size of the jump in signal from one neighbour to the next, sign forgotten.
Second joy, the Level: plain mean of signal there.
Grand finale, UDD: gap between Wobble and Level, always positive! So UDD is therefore 9.0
